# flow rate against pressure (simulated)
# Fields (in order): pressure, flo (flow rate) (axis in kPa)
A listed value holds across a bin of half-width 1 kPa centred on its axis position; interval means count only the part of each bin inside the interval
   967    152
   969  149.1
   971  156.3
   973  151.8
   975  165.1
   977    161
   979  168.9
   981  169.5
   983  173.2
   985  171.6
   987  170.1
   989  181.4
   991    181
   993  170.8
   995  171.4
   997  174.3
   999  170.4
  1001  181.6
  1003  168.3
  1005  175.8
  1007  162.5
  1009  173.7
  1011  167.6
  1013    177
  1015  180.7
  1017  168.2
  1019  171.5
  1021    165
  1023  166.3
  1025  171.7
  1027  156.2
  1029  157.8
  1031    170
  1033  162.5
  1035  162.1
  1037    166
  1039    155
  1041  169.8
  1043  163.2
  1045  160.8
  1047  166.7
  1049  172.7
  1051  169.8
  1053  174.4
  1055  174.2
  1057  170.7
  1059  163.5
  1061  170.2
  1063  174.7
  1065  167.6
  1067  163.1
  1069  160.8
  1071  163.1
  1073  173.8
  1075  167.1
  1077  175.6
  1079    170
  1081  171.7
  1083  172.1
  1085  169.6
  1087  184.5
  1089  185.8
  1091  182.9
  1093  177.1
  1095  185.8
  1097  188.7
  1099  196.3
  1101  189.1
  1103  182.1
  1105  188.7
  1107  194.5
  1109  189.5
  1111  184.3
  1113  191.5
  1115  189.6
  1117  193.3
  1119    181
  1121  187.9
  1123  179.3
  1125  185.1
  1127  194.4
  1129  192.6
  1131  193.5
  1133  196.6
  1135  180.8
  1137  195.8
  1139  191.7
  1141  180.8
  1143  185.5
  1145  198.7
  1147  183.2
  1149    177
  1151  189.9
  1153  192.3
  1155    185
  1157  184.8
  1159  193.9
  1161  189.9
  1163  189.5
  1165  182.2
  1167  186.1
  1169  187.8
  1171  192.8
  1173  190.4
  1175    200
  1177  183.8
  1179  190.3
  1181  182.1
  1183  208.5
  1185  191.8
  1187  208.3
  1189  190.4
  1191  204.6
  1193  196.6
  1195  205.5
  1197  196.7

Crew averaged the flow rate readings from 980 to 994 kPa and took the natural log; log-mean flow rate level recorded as 5.16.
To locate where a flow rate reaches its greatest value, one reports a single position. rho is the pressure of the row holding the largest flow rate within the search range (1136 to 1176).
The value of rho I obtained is 1175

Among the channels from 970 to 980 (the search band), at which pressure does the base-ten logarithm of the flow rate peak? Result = 979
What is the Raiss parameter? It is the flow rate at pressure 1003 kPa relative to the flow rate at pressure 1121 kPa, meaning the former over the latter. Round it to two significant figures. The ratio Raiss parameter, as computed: 0.90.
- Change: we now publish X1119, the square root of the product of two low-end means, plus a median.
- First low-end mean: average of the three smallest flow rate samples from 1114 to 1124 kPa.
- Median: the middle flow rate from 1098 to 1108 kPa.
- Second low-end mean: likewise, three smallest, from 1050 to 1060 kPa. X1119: 364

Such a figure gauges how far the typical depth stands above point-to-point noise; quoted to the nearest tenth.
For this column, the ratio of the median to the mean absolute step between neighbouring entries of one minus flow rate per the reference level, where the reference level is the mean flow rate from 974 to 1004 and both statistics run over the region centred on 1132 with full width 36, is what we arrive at -2.1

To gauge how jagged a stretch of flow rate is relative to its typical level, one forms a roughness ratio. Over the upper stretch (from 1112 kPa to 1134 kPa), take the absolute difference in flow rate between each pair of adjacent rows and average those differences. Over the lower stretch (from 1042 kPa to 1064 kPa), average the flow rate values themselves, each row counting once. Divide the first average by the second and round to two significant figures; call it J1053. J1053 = 0.032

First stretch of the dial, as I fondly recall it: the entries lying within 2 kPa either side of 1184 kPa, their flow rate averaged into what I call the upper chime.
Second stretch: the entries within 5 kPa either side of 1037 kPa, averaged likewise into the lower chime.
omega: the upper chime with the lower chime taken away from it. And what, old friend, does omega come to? 37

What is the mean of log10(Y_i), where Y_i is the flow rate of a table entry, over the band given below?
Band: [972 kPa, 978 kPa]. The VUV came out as 2.20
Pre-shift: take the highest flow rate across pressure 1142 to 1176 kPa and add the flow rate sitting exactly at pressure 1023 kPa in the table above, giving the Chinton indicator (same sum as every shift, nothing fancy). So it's 366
